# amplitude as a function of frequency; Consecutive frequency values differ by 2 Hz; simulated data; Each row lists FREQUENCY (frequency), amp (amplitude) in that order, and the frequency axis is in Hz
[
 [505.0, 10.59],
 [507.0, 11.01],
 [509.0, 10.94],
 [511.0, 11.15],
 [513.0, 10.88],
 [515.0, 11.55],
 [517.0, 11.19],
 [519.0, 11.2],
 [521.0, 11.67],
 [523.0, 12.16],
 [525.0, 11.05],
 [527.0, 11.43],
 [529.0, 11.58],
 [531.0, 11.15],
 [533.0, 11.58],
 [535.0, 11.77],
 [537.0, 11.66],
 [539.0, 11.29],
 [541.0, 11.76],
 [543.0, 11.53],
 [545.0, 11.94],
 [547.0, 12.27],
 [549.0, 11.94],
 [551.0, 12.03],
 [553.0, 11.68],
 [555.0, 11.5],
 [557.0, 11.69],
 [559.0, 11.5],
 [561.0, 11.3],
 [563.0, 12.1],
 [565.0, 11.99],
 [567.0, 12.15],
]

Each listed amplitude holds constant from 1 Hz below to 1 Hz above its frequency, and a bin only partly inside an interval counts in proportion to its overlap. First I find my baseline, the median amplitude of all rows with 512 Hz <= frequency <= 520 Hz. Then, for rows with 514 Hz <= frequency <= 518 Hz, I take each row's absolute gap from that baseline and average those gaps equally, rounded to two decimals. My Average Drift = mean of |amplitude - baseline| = 0.18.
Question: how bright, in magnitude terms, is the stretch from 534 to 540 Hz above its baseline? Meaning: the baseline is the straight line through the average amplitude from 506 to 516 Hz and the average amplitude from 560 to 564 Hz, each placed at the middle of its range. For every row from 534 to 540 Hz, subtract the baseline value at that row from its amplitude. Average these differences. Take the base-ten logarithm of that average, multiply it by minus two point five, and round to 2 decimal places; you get 1.96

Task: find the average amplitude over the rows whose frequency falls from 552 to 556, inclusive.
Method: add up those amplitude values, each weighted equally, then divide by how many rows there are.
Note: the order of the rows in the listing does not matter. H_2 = 11.6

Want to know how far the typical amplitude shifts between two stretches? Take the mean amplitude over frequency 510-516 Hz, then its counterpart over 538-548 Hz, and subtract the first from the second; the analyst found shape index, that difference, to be 0.6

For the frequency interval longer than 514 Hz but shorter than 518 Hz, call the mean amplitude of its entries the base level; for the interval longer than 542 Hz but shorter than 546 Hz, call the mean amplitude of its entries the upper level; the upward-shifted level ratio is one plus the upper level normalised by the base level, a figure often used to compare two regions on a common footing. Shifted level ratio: 2.03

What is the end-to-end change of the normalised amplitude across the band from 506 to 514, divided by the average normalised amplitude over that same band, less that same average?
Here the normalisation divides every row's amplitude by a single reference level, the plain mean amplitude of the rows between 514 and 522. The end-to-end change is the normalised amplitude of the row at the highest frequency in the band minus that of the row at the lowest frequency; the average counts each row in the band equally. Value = -0.98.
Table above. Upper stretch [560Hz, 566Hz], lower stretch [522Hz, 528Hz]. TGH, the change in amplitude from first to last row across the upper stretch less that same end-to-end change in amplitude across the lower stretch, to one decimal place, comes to 1.4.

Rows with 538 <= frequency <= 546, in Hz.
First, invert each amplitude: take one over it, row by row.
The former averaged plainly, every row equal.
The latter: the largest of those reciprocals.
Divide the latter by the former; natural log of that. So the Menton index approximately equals 0.029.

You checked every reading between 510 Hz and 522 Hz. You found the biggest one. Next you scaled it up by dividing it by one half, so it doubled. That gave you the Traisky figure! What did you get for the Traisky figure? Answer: 23.3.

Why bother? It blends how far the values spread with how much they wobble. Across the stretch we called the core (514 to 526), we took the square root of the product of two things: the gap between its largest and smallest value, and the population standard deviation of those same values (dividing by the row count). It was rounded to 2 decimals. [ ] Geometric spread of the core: 0.65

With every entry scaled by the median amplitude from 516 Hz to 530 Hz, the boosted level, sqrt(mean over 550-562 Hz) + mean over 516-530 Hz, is 2.012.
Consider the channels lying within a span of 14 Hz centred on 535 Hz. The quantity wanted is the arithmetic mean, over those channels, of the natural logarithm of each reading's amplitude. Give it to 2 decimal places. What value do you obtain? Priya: 2.45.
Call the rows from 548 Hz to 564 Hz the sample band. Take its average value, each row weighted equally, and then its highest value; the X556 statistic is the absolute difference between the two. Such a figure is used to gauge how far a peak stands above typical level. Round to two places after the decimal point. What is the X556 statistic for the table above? 0.38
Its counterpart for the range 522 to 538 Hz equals 0.61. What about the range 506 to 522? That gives 0.47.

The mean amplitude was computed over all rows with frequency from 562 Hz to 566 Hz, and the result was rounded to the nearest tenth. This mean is 12.0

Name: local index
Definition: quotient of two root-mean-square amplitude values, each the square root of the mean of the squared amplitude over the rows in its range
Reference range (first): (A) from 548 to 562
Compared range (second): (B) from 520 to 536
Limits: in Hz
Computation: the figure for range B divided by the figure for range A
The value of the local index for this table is 0.99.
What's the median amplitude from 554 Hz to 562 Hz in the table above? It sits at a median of 11.50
